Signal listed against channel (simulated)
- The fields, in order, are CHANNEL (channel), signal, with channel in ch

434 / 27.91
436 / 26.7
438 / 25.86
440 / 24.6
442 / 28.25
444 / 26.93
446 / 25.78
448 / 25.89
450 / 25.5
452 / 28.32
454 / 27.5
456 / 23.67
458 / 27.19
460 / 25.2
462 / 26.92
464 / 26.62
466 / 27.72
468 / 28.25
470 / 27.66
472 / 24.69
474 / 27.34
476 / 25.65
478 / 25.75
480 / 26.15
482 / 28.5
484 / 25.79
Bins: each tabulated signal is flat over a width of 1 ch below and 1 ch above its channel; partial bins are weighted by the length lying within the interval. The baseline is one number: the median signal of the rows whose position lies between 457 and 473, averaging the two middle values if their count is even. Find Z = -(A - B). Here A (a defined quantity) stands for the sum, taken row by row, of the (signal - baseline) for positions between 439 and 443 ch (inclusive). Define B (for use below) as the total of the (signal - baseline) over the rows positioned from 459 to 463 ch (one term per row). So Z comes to -0.7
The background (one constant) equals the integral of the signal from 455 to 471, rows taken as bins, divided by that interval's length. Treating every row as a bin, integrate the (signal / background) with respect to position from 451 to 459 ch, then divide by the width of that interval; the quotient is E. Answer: 1.00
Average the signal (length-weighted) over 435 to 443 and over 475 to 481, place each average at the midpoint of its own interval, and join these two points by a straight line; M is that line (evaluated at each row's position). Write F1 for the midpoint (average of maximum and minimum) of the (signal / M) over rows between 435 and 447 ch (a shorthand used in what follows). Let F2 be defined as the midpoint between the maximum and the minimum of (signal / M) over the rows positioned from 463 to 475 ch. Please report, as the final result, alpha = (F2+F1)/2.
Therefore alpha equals 1.012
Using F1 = 1.00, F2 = 1.020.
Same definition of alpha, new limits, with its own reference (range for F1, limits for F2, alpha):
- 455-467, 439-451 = 0.995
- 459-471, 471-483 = 1.028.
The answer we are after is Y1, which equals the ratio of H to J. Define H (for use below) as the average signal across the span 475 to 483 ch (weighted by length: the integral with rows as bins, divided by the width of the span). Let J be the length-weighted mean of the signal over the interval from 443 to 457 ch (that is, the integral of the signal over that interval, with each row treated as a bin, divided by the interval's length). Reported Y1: 1.011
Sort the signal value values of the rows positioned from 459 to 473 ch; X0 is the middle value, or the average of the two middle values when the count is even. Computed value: 26.9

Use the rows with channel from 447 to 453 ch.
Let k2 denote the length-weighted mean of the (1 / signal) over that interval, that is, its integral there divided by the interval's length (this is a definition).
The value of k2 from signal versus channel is 0.0377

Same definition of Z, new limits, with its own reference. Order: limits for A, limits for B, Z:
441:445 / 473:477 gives -2.2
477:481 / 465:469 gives 4.1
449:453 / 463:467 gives 0.5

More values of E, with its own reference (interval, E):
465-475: 1.02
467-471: 1.05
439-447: 0.99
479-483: 1.03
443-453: 0.99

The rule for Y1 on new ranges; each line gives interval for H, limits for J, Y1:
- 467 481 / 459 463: 1.017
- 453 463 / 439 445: 0.981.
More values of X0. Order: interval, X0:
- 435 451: 25.9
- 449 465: 26.8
